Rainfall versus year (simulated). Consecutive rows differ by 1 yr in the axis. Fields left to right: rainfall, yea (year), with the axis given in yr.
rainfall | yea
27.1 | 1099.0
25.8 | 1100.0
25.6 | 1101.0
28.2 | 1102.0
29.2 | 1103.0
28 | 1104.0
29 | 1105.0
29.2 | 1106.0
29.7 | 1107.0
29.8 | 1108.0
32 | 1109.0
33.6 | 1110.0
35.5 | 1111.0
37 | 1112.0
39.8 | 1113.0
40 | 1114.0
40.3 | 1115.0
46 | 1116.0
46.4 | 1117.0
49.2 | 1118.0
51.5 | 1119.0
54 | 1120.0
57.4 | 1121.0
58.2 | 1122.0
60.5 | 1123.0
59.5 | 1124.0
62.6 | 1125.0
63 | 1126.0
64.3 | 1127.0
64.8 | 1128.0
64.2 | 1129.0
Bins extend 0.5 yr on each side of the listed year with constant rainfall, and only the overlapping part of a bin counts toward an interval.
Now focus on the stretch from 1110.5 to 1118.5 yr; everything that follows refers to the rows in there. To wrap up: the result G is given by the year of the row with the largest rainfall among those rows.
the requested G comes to 1118.0 yr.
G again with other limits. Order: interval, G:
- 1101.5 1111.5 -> 1111.0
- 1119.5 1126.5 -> 1126.0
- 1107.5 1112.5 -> 1112.0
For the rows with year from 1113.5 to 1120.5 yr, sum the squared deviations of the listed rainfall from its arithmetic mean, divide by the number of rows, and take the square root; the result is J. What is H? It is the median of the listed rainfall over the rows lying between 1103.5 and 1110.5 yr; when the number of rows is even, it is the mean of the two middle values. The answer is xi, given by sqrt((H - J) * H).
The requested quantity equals 27.1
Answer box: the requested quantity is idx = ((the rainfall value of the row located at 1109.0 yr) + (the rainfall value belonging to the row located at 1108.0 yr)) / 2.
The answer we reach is 31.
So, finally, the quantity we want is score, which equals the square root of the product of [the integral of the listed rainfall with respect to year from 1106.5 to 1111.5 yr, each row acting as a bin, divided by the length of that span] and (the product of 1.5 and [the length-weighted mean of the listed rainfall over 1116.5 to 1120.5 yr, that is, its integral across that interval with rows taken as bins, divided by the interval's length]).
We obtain 49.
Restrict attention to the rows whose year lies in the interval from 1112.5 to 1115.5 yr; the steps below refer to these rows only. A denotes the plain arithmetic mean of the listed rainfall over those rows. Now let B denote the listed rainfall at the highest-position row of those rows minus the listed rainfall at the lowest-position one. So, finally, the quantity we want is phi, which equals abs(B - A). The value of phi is 40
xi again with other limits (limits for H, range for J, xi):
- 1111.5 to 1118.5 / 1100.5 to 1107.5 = 39.7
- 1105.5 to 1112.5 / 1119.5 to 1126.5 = 30.5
